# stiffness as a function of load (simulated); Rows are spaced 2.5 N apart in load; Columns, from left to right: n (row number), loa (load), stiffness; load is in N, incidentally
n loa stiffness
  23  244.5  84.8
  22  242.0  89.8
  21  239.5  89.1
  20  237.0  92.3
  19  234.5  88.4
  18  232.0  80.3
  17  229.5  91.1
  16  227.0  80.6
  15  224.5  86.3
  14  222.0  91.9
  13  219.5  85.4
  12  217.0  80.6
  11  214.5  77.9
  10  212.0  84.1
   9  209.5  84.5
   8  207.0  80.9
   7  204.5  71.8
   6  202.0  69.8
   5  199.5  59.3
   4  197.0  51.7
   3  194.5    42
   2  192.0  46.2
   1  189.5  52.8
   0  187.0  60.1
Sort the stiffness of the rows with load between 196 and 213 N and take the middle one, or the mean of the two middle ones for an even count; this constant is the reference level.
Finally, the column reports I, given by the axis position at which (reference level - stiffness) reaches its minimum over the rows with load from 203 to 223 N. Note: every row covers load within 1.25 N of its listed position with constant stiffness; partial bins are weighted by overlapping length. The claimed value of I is 222.0 N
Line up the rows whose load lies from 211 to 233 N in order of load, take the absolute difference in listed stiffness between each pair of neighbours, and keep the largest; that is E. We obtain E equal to 10.8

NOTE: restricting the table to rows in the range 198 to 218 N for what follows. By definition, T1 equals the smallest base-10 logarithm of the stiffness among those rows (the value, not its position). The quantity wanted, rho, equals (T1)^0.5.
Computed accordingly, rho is 1.33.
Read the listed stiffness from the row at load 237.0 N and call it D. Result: 92.3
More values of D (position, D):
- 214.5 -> 77.9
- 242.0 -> 89.8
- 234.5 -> 88.4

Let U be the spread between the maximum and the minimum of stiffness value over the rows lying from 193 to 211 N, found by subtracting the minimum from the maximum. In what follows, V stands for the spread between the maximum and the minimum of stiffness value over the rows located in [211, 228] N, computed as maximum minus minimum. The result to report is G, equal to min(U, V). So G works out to 14.0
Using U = 42.5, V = 14.0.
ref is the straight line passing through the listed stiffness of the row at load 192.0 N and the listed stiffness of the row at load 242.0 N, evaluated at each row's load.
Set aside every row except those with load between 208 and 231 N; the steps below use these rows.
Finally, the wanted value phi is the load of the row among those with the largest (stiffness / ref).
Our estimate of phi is 209.5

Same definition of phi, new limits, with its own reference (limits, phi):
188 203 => 202.0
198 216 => 209.5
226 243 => 229.5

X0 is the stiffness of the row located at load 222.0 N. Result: 91.9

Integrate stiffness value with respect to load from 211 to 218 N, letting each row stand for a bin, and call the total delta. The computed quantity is 565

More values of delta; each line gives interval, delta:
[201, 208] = 519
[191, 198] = 325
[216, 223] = 602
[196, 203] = 422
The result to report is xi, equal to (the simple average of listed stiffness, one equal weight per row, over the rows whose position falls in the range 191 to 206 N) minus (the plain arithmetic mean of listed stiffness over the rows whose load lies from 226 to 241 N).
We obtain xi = -30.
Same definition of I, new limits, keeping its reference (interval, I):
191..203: 202.0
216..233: 222.0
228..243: 237.0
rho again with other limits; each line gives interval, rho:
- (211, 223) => 1.38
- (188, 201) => 1.27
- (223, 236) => 1.38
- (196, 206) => 1.31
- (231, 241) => 1.38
